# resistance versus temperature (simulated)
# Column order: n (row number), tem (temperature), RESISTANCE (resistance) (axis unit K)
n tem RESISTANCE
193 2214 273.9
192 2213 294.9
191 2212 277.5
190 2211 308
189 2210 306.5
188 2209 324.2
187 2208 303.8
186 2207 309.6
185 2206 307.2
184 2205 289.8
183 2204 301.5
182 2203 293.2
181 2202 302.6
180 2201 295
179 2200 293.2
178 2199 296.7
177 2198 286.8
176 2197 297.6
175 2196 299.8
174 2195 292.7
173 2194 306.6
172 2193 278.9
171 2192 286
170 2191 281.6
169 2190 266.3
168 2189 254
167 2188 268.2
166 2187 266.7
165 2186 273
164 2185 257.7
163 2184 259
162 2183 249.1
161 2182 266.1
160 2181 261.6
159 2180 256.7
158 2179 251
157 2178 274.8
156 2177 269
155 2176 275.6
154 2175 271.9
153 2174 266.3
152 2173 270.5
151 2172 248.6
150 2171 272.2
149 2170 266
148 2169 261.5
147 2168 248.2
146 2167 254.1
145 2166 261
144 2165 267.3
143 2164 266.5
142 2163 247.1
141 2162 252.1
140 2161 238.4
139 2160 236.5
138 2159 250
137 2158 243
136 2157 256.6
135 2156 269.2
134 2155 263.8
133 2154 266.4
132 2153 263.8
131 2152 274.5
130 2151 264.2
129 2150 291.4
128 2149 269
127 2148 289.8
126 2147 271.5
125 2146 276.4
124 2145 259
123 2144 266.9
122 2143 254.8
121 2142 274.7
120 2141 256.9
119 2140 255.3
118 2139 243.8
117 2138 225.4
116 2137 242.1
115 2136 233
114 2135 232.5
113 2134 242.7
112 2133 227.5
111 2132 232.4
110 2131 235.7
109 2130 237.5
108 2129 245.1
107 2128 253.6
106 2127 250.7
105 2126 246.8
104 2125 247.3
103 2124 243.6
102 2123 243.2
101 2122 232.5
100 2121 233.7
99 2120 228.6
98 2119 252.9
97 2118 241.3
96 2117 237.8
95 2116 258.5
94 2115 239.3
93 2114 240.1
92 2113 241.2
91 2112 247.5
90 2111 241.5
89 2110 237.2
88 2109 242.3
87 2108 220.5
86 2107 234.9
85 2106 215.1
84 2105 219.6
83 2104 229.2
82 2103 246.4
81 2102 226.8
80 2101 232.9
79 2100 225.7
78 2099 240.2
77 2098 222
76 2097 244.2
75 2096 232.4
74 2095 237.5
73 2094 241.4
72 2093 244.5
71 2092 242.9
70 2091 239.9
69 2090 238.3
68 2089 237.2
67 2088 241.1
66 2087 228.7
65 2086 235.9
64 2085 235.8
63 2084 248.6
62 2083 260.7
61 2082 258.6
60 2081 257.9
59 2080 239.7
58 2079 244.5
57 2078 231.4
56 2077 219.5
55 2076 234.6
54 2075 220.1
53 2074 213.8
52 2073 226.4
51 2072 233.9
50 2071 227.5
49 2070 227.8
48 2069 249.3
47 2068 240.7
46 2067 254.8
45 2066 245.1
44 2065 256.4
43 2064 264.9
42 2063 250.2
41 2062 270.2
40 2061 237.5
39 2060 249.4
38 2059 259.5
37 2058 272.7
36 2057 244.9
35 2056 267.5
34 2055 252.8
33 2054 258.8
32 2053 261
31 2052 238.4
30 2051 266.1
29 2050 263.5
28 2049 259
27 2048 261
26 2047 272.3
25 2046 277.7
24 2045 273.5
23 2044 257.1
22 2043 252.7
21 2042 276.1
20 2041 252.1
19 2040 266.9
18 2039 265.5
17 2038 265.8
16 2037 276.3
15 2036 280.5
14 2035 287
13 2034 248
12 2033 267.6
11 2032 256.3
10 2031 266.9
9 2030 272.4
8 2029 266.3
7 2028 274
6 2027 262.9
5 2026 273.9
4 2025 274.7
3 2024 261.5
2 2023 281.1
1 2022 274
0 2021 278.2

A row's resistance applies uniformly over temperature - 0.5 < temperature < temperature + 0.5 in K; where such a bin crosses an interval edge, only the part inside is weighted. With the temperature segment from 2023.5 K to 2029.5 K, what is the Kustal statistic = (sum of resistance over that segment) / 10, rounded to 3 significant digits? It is 161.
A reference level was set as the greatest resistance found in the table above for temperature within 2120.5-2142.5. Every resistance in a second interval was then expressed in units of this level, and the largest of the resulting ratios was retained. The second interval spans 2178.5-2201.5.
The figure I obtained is 1.12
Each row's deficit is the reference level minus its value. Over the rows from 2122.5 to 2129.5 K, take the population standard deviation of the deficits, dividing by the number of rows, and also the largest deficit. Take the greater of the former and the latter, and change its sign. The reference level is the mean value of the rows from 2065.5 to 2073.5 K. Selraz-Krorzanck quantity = -3.5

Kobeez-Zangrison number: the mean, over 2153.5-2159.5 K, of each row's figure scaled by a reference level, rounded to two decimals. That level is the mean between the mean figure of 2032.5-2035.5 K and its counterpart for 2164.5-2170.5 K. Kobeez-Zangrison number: 0.98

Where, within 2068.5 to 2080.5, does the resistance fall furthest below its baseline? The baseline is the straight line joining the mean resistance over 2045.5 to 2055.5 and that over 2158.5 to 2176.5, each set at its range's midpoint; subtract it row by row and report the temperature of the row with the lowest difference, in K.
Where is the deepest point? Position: 2074 K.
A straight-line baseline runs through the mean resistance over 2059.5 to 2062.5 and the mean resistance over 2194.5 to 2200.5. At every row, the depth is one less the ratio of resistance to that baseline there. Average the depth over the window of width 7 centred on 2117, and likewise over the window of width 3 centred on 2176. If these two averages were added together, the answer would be 0.155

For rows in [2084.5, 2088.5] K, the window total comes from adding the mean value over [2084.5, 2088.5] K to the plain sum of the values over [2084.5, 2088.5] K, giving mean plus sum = 1177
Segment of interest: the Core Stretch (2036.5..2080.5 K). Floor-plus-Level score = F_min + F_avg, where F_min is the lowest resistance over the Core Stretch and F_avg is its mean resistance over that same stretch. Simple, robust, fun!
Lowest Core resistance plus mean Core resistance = 466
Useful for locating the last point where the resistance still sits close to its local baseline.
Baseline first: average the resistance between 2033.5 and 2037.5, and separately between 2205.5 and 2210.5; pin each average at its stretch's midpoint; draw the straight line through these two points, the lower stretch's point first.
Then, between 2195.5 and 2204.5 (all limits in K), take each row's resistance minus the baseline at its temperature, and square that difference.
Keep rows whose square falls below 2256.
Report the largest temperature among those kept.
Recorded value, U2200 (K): 2204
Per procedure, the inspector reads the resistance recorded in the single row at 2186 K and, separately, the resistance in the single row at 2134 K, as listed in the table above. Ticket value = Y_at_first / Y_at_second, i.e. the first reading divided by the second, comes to 1.12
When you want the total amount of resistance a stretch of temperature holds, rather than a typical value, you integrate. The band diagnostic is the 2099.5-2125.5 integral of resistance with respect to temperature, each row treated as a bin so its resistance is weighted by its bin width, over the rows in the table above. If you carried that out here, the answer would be 6160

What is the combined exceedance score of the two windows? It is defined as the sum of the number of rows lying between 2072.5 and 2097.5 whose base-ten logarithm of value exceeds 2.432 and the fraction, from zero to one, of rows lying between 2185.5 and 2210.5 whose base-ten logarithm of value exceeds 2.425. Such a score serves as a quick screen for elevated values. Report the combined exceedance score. 1.0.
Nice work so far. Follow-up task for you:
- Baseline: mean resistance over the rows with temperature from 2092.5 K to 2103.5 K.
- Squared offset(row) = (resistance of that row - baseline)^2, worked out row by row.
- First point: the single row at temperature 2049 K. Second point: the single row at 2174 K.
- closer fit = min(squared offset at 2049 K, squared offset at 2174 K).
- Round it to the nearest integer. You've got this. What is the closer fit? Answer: 537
